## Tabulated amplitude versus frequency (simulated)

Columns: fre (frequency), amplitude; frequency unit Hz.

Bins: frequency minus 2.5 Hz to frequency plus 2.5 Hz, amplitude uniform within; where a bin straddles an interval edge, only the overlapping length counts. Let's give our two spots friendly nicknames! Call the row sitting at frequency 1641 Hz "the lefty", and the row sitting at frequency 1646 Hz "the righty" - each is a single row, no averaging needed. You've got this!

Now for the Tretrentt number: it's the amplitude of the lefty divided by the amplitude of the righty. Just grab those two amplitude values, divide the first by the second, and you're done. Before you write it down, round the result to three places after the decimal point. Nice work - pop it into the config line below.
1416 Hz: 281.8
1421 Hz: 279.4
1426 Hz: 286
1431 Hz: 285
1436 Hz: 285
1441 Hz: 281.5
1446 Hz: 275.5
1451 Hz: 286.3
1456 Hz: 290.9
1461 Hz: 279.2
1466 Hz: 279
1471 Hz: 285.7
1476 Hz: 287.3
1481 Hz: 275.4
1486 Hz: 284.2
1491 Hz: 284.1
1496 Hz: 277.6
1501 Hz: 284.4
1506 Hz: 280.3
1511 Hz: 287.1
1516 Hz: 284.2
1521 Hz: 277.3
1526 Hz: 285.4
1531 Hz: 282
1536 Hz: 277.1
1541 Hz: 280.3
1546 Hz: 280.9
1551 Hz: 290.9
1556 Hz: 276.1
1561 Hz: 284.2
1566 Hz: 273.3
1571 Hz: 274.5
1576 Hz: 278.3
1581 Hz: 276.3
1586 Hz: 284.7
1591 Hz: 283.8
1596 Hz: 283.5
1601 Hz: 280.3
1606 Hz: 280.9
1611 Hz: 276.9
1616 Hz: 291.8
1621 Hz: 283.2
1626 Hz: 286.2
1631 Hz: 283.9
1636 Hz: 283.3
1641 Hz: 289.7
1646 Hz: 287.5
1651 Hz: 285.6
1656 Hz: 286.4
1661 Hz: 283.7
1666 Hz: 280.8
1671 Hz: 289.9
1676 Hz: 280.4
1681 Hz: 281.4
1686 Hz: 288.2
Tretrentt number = 1.008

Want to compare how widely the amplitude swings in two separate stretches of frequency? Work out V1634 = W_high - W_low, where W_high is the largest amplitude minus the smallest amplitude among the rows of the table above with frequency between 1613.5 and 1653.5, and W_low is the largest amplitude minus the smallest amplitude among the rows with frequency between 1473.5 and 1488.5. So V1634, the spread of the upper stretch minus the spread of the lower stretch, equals -3.3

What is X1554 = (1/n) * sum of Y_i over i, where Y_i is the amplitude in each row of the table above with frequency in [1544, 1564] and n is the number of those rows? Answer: 283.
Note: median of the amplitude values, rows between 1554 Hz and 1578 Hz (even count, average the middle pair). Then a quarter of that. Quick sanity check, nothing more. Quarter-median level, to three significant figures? 69.0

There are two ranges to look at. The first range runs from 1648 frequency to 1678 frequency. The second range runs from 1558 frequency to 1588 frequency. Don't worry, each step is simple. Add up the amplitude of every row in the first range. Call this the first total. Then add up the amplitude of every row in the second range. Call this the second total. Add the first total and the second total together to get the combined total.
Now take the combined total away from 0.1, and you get -3378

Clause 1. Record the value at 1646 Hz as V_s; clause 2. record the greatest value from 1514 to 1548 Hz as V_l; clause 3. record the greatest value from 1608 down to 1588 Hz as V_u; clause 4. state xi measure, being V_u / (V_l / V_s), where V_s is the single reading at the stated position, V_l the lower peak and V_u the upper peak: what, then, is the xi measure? 286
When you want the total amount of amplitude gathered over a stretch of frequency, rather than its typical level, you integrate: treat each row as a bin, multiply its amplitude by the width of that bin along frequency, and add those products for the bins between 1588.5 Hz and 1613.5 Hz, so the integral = 7027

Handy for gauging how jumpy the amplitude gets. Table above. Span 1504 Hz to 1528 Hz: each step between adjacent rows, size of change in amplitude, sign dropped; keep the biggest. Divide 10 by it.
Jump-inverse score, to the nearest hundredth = 1.23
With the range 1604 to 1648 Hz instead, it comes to 0.67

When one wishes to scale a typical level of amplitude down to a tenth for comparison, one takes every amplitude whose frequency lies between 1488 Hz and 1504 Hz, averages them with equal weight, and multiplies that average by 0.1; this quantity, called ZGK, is 28.20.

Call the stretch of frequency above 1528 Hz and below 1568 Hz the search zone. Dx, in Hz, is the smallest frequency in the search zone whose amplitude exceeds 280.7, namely 1531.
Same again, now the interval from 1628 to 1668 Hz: 1631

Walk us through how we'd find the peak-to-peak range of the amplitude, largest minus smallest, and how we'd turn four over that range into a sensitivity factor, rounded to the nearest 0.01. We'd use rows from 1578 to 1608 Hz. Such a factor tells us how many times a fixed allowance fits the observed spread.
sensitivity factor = 0.48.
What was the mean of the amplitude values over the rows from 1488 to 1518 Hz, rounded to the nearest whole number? 283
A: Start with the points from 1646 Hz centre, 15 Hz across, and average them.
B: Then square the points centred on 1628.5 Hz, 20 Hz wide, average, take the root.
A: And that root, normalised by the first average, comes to 0.99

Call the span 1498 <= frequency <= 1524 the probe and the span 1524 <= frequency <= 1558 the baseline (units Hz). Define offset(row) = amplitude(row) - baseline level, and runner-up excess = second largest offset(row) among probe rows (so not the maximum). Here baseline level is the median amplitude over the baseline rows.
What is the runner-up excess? 3.5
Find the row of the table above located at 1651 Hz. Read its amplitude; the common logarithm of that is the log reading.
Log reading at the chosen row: 2.46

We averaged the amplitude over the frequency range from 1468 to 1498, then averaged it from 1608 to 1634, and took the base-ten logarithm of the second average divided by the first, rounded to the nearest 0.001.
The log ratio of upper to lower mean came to 0.003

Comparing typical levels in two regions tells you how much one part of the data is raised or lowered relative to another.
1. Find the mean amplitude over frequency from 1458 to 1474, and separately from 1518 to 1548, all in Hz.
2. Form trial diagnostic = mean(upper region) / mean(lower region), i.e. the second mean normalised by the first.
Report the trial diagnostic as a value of 1.00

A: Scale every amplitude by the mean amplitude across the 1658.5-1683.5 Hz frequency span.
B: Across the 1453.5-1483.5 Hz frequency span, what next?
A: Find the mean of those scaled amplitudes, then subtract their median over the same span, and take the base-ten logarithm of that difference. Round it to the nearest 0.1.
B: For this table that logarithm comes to -2.8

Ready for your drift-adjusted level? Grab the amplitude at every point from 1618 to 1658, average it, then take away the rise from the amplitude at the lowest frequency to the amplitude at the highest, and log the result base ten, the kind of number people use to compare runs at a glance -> 2.45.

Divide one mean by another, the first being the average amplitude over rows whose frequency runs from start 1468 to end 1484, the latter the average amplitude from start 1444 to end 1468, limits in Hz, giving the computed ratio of 1.00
